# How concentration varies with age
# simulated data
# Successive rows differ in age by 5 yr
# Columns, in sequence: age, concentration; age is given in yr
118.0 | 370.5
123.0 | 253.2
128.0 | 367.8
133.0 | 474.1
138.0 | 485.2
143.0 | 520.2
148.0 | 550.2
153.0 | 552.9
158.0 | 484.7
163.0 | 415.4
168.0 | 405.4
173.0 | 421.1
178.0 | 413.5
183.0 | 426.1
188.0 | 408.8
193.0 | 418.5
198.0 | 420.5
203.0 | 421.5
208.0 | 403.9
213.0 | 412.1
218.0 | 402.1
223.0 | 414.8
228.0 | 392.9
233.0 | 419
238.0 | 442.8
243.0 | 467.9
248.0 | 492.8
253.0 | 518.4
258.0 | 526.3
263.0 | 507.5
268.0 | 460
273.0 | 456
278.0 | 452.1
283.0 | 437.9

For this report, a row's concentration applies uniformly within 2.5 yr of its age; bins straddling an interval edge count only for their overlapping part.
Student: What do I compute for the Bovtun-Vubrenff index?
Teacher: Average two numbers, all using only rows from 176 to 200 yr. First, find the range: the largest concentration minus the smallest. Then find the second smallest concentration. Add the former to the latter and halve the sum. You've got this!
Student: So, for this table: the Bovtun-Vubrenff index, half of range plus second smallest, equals 215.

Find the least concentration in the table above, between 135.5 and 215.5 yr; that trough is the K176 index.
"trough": 403.9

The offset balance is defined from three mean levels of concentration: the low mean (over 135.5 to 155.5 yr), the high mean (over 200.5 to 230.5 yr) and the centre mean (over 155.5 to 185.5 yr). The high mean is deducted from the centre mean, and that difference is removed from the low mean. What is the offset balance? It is 507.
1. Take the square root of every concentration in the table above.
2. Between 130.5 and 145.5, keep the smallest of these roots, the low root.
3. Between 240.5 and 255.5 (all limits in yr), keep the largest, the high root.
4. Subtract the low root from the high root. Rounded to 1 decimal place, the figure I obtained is 1.0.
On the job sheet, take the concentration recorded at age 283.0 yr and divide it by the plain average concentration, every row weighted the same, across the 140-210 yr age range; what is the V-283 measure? 0.98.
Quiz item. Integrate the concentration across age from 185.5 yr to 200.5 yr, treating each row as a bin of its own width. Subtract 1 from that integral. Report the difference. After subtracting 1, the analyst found 6238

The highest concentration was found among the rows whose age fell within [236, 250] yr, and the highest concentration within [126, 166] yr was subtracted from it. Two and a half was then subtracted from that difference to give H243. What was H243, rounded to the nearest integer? -63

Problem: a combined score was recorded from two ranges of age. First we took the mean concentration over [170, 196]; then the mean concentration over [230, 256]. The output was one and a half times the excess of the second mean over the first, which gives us 76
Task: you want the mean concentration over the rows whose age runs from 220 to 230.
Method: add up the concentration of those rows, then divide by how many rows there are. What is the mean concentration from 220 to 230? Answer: 404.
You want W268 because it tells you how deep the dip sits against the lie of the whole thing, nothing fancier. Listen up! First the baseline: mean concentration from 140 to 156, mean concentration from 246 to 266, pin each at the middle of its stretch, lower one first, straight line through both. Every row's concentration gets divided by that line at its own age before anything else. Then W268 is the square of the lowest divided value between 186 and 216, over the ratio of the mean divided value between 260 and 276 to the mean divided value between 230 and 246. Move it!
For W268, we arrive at 0.55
